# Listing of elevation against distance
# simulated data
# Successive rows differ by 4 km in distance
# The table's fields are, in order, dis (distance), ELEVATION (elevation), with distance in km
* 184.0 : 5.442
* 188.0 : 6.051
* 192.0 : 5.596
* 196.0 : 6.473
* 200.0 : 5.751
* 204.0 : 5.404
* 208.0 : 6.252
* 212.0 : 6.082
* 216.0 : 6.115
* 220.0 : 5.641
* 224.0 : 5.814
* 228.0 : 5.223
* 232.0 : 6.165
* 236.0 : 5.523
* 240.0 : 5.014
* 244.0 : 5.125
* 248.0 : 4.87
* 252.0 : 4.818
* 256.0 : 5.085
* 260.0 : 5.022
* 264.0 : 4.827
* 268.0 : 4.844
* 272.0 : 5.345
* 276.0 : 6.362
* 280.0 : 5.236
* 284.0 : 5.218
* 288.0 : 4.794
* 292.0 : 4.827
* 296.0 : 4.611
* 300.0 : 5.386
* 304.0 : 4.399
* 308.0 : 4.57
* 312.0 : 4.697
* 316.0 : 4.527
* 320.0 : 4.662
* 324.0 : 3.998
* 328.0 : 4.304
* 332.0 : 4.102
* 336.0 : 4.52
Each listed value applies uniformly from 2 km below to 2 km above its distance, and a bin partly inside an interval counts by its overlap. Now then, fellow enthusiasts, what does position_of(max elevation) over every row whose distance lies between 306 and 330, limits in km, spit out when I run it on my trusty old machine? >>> 312.0 km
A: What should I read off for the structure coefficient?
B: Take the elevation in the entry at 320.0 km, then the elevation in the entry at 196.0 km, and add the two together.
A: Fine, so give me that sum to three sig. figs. 11.1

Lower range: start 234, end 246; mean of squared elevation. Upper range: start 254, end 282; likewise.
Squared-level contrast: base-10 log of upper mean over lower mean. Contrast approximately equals 0.01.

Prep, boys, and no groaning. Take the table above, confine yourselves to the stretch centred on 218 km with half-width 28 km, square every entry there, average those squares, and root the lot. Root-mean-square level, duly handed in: 5.7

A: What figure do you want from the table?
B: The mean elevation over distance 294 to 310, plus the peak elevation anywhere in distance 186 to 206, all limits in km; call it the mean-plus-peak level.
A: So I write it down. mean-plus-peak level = 11.2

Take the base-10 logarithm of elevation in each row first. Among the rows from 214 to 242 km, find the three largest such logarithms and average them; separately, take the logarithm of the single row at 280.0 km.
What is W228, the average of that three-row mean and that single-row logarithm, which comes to 0.750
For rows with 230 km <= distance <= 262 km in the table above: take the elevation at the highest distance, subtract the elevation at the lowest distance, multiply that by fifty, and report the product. -57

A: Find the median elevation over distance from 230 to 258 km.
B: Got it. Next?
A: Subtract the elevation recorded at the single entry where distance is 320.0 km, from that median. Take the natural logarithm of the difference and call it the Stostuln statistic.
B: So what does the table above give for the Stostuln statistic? -0.86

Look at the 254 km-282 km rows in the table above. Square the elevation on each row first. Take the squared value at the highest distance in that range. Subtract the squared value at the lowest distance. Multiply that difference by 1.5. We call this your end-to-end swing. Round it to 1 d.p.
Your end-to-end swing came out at 2.3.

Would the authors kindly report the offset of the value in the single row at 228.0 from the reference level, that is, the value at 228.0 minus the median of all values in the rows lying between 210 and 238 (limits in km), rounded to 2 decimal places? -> -0.59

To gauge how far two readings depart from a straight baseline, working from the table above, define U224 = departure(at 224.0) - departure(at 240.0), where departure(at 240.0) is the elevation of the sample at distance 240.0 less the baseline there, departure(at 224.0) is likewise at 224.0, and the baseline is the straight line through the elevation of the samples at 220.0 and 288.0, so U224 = 0.60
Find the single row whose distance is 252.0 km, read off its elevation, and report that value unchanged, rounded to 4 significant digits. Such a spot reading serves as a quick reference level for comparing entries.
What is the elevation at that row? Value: 4.818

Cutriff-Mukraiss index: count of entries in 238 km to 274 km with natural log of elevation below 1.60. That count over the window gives 4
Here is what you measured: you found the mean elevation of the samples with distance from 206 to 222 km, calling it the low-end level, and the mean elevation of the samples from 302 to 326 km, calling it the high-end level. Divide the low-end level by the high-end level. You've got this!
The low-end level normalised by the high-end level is 1.35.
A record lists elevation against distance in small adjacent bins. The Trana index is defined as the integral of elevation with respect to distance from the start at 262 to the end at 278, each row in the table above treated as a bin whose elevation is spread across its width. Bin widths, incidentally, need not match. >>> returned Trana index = 86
